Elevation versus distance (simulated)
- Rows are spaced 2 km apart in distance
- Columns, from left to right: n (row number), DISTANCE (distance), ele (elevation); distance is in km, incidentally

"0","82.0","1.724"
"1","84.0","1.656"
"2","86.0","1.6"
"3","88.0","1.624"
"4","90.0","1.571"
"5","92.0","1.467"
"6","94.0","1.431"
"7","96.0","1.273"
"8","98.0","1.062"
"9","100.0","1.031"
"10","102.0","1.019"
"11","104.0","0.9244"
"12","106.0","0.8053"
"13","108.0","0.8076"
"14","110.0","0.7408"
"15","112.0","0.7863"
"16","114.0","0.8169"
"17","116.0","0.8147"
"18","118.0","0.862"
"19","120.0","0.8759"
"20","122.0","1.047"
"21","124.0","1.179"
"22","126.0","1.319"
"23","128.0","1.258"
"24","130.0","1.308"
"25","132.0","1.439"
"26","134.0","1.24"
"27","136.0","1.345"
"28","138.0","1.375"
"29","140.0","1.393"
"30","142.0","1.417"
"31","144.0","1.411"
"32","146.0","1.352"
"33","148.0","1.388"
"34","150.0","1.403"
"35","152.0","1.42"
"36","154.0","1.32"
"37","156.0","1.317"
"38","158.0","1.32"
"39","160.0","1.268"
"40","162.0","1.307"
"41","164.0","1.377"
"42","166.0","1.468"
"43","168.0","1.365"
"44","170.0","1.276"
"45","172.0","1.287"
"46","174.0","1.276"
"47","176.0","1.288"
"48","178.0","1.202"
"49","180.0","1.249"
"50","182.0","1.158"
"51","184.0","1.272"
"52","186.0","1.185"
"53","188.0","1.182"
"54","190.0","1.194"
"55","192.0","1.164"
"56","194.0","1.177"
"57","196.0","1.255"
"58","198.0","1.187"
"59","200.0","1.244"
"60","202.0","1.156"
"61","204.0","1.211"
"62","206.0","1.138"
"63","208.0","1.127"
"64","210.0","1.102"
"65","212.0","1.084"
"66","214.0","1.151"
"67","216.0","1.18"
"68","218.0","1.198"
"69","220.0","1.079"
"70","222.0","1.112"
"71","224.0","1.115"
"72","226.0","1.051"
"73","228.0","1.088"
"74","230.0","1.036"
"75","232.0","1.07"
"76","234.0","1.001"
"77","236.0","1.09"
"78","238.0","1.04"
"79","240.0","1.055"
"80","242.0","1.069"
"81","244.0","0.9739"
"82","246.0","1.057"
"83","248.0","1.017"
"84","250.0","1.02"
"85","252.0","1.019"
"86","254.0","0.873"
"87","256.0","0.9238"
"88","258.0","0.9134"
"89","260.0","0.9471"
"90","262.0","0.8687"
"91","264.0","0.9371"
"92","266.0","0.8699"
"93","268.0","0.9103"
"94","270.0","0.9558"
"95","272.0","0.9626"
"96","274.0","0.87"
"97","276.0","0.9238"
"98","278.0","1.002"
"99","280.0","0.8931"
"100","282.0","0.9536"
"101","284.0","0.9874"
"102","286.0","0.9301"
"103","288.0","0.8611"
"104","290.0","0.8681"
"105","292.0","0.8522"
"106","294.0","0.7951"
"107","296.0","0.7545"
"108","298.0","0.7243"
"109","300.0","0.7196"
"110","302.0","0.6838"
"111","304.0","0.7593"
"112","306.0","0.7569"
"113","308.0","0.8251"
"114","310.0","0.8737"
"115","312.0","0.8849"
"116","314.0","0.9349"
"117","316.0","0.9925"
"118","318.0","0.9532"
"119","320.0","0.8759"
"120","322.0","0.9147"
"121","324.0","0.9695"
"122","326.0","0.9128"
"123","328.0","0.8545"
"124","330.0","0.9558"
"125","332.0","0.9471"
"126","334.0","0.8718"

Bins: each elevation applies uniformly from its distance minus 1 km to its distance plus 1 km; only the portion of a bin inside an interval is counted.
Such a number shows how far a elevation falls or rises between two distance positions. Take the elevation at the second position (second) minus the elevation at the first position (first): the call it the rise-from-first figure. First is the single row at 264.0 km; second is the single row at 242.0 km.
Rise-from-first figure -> 0.1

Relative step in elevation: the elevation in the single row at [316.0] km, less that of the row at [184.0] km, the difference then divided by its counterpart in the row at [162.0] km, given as -0.21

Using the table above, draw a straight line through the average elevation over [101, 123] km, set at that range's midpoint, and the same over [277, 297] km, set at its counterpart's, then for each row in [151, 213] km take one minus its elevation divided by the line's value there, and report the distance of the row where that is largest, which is 212.0 km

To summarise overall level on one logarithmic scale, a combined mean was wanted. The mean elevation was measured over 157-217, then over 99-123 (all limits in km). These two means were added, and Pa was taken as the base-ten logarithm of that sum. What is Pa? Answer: 0.32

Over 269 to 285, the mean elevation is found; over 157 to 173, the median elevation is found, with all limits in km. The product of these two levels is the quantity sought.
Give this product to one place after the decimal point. 1.2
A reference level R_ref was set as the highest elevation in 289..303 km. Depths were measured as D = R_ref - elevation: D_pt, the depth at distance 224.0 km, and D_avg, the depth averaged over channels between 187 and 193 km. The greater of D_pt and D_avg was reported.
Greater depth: -0.25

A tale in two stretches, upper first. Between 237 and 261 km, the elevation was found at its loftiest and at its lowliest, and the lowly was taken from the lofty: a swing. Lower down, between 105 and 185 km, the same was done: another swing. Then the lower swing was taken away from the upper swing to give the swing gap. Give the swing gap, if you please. -0.53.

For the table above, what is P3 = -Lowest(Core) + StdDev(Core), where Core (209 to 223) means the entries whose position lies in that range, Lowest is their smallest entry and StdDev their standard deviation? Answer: -1.0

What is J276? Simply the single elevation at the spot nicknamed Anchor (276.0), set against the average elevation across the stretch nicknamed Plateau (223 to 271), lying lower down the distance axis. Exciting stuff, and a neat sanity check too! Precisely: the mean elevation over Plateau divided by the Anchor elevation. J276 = 1.08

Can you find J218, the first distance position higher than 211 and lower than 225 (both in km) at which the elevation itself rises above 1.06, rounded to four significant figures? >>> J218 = 212.0 km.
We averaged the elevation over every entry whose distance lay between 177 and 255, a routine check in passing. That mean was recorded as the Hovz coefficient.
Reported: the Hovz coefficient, 1.12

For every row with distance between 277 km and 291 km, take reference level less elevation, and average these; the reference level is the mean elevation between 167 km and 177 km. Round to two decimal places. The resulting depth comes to 0.37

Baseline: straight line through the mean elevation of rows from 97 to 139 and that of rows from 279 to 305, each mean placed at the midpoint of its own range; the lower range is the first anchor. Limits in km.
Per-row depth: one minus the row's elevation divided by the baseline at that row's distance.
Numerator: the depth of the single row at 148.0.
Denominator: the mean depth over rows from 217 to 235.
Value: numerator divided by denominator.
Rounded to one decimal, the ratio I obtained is 2.0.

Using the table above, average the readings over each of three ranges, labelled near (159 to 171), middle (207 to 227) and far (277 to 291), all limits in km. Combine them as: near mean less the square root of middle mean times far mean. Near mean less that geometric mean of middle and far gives 0.32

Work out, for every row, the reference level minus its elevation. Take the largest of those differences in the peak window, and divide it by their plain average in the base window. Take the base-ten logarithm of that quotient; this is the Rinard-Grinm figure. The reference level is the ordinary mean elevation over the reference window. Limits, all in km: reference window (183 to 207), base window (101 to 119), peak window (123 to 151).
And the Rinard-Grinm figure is -1.3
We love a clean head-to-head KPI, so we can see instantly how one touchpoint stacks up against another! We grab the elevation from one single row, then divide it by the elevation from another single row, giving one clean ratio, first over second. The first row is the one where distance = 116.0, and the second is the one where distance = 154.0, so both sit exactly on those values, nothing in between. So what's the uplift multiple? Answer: 0.62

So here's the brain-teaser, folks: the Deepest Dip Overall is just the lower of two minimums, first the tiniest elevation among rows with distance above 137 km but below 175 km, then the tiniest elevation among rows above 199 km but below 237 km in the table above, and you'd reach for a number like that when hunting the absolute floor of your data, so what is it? 1.00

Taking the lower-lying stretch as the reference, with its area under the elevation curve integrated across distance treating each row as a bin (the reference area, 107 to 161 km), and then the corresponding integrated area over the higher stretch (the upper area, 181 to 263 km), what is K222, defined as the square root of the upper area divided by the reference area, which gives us 1.2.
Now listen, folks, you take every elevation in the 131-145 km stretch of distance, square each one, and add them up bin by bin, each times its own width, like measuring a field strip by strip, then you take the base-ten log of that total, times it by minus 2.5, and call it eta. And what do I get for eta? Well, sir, -3.56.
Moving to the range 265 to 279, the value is -2.71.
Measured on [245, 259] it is -2.81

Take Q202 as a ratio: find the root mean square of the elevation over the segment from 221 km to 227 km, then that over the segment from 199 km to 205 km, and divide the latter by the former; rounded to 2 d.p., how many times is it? 1.10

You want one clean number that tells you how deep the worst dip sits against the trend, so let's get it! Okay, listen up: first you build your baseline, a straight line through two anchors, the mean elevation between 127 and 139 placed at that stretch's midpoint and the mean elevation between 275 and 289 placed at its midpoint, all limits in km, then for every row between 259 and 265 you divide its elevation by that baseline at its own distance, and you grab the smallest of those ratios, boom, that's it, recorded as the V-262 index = 0.88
